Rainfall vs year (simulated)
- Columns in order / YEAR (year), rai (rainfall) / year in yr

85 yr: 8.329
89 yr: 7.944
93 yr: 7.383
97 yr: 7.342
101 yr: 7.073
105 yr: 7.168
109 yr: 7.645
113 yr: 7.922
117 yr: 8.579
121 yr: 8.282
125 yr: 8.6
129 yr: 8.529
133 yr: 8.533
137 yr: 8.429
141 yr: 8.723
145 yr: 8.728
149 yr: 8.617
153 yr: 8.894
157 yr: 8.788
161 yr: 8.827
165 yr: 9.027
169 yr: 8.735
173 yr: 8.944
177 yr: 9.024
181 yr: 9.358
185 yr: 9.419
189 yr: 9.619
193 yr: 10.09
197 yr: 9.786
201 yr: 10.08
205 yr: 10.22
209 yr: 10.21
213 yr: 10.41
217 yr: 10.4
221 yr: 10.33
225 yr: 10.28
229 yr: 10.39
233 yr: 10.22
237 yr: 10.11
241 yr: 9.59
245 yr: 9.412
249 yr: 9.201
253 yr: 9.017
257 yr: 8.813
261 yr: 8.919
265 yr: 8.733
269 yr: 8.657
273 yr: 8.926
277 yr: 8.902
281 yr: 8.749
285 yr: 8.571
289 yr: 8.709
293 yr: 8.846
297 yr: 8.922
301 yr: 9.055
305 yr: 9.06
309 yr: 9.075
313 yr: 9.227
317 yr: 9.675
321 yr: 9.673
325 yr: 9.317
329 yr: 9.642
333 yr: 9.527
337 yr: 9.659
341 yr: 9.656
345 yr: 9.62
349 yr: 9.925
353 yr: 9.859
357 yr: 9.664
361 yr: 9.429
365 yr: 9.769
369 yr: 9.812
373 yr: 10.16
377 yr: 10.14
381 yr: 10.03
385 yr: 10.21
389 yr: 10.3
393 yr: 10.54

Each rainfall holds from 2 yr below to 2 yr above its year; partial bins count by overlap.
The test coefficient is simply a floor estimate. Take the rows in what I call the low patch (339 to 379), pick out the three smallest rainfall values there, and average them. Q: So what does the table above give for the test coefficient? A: 9.57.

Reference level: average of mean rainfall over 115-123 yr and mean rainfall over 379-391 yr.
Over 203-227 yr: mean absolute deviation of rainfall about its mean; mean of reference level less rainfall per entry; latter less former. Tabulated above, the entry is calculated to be -1.1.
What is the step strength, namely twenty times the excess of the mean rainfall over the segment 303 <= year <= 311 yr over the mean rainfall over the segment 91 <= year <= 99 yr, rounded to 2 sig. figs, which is 34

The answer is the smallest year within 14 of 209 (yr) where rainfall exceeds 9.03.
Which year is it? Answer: 197 yr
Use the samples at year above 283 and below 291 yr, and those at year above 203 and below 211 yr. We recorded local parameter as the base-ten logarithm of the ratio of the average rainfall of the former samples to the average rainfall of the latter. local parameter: -0.073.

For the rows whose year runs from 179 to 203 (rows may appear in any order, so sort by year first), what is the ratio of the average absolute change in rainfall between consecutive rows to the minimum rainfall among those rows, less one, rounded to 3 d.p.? -0.972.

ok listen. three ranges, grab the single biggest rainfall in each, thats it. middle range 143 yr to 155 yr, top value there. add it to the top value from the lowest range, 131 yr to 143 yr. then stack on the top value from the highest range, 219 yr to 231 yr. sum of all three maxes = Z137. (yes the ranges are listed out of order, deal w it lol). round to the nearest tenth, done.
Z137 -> 28.0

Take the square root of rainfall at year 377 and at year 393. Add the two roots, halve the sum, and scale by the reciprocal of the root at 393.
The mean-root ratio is 0.99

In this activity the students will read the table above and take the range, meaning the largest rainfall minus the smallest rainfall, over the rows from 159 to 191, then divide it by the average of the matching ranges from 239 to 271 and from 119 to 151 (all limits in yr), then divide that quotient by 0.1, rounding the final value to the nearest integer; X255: 13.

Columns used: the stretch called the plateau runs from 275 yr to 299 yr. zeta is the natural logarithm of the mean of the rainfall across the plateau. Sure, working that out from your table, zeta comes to 2.17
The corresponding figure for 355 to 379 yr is 2.29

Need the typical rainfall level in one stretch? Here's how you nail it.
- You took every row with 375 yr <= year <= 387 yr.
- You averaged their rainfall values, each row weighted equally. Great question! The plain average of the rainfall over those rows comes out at 10.1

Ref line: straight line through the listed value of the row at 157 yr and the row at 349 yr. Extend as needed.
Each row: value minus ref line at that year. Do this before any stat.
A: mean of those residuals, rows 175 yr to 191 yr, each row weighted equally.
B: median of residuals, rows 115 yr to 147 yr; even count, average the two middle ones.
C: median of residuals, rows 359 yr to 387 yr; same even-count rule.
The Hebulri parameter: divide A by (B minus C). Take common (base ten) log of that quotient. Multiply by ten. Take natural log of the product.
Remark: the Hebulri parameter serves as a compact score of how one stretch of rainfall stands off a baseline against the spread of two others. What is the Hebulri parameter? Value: 2.3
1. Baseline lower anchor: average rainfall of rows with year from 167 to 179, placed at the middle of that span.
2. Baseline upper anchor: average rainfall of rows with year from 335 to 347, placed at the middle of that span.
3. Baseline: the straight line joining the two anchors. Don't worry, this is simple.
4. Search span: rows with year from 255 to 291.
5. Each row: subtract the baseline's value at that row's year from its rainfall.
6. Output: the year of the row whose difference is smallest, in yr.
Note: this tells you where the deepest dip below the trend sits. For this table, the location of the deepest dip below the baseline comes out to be 285 yr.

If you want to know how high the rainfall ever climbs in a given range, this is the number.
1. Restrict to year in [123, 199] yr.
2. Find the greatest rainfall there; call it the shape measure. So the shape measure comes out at 10.09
